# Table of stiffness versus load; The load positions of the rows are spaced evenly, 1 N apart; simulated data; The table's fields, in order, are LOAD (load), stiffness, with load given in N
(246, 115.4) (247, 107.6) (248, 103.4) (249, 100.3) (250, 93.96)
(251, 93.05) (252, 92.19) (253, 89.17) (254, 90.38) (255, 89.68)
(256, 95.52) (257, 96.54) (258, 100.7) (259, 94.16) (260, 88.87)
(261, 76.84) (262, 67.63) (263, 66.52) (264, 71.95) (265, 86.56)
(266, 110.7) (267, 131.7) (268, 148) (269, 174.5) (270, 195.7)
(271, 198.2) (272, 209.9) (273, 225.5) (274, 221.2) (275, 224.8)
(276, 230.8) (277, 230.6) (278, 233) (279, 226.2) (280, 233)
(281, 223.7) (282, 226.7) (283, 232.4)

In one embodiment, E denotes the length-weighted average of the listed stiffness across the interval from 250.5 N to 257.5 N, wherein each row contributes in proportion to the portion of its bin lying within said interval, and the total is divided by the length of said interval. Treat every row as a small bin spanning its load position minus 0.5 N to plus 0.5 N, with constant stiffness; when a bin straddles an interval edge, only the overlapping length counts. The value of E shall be 92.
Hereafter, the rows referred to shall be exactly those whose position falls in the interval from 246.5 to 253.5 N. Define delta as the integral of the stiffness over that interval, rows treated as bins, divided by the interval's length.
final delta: 97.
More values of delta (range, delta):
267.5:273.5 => 192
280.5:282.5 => 225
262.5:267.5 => 93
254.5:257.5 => 94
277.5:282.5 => 229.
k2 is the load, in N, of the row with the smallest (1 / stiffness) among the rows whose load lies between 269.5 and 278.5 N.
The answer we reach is 278 N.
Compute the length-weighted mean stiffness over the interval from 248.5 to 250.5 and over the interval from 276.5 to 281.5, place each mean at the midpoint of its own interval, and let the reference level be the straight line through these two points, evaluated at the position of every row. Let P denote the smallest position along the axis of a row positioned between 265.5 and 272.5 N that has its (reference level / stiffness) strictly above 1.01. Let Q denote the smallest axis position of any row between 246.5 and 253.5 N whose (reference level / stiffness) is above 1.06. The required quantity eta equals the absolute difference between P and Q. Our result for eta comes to 15 N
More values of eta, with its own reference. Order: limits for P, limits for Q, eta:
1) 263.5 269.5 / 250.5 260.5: 13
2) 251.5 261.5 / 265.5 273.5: 14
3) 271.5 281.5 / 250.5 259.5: 28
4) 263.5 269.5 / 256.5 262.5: 7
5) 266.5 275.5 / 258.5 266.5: 8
